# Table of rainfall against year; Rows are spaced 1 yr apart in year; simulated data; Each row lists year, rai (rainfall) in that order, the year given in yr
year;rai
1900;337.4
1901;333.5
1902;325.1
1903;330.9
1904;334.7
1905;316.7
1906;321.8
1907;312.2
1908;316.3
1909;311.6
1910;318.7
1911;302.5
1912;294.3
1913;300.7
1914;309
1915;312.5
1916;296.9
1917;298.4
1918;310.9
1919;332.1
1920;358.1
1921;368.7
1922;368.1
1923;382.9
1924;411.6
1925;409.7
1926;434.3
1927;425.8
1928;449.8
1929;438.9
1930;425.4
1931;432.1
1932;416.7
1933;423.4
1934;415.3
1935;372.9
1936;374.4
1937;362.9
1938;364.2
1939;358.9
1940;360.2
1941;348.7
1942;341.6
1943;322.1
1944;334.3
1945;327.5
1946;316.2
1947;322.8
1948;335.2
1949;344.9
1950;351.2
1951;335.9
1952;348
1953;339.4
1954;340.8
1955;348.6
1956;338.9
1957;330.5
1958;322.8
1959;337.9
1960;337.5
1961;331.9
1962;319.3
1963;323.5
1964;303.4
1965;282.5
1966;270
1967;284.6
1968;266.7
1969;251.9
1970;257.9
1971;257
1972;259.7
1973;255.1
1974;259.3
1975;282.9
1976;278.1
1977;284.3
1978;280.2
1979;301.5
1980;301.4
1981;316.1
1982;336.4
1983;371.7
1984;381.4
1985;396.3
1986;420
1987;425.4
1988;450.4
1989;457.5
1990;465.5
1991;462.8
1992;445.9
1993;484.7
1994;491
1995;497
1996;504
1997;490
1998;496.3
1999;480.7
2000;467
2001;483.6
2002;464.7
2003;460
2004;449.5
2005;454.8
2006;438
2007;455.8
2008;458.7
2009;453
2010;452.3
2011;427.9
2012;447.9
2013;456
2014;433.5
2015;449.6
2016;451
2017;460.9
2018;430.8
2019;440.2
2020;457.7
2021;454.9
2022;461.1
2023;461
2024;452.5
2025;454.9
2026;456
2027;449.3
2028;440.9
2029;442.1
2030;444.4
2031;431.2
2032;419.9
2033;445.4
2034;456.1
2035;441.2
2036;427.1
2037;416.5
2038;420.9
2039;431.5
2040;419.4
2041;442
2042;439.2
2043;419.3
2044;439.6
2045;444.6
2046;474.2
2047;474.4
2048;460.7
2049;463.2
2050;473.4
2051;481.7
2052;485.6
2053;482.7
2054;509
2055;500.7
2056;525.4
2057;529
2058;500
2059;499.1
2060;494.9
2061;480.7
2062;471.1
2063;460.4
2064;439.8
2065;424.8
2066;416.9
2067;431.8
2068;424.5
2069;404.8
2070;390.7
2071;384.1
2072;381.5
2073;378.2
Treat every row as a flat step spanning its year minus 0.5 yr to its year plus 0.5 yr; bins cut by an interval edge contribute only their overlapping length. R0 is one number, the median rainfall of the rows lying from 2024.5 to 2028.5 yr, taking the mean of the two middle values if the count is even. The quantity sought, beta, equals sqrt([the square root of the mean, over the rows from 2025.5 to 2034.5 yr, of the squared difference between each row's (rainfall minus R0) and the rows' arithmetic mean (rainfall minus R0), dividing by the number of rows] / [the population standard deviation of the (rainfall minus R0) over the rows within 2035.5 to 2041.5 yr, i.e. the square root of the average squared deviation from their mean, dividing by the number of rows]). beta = 1.12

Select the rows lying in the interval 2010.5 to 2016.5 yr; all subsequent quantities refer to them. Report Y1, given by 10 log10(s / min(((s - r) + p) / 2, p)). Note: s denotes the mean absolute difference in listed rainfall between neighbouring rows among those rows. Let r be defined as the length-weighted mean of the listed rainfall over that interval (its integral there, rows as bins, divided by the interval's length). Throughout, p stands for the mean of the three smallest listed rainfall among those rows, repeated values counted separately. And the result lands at 6.8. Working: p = 436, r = 444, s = 14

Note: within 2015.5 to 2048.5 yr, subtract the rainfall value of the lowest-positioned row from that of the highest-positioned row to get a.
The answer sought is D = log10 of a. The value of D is 0.99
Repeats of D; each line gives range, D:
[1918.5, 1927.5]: 1.97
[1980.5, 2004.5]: 2.13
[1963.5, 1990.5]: 2.21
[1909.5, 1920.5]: 1.60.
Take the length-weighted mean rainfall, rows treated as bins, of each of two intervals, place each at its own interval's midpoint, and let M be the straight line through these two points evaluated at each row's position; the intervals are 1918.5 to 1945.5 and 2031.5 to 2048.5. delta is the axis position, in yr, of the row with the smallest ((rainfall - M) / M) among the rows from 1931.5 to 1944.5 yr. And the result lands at 1943 yr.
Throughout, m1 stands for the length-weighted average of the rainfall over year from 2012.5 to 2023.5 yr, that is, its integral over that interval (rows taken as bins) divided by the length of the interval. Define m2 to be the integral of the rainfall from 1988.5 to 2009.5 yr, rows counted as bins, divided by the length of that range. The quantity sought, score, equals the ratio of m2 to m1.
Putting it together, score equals 1.04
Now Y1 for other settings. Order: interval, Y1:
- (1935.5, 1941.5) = 13.4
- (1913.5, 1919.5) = 9.7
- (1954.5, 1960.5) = 8.2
